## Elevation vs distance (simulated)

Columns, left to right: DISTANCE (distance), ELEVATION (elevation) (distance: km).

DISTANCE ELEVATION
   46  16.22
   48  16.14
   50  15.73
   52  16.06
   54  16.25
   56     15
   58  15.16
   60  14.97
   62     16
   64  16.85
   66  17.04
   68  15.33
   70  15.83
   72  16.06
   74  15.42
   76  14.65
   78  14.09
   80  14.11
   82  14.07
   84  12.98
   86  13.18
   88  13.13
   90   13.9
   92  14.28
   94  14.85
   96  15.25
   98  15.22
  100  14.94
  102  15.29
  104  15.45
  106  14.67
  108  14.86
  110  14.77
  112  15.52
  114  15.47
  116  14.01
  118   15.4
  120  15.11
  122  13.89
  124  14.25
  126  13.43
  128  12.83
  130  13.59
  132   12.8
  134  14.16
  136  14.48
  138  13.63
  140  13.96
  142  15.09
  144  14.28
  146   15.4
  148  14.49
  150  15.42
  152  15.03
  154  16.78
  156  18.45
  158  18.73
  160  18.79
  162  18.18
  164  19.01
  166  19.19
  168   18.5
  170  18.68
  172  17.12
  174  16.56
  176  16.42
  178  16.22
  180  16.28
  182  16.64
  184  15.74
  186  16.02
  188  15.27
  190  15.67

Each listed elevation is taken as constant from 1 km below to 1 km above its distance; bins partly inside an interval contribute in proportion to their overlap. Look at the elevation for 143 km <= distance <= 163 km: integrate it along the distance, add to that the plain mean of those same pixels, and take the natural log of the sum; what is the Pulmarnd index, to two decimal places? 5.85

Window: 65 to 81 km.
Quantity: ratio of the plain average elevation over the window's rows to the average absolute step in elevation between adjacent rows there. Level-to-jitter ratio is 24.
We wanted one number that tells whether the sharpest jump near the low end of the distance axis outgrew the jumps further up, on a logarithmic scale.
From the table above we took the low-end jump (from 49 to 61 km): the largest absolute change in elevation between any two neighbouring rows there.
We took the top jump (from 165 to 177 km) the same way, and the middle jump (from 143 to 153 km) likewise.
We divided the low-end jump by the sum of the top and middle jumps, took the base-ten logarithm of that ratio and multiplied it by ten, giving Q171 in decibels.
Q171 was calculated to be -3.3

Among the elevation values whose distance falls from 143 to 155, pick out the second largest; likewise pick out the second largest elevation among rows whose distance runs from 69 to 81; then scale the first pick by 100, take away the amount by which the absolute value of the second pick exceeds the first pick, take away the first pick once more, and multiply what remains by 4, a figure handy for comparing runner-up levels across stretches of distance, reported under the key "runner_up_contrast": 6105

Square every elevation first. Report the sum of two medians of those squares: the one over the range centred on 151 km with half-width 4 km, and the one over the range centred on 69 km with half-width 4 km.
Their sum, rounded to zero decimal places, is 486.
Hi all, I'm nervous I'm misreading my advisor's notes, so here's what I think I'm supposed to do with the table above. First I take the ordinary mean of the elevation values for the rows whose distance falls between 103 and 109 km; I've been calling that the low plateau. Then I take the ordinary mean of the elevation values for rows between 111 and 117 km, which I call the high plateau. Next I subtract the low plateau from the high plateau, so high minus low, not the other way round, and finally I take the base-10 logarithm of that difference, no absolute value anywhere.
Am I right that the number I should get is -2.18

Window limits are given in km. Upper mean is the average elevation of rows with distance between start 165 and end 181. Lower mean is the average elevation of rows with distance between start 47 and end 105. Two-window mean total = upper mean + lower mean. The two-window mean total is 32.4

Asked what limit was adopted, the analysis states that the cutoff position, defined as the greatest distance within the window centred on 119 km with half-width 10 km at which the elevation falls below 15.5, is 128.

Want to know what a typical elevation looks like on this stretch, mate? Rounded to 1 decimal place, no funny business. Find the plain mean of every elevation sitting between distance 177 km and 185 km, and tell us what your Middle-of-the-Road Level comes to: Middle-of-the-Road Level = 16.2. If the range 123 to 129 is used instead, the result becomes 13.5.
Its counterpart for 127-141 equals 13.6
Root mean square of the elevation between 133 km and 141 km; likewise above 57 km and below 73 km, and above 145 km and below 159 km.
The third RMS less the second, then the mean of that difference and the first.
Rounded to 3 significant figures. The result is 7.27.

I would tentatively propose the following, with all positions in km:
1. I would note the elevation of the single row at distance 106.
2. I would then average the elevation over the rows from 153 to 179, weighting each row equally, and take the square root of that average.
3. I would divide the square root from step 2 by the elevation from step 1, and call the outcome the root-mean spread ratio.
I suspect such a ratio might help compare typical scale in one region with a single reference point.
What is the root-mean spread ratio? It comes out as 0.288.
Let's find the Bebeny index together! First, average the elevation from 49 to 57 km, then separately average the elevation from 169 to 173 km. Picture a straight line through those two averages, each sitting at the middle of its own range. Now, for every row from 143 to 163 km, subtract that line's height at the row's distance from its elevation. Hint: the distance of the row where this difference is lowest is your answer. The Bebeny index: 144 km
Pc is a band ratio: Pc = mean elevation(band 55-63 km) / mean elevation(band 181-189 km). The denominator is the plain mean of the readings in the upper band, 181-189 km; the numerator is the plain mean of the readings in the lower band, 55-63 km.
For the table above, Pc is 0.96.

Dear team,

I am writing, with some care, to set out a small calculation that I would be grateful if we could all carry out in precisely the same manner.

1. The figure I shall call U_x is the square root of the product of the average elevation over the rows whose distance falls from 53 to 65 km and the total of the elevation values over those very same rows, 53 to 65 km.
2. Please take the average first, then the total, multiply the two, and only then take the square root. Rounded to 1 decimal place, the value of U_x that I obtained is 38.5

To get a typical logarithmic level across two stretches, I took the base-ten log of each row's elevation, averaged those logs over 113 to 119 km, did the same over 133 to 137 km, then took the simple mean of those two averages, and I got 1.17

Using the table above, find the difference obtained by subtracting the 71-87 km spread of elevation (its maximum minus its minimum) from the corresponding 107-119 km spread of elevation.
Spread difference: -1.57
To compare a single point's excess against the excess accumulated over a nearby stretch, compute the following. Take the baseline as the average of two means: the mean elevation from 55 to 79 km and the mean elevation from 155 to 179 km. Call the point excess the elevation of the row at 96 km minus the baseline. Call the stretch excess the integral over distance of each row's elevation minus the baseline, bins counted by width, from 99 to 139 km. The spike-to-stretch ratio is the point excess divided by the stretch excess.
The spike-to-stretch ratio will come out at 0.016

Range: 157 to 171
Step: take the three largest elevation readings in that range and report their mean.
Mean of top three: 19.0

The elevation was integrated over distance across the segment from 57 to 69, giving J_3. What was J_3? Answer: 191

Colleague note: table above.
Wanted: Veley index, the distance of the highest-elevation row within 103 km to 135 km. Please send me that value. 112 km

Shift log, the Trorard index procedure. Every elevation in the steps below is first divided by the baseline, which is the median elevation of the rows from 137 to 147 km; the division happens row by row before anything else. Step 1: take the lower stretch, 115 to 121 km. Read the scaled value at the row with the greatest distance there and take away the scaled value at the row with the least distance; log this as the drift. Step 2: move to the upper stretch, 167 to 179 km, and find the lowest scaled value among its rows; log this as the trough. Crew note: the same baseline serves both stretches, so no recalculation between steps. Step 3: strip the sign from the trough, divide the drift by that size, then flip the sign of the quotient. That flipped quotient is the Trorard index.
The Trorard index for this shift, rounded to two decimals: -0.07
